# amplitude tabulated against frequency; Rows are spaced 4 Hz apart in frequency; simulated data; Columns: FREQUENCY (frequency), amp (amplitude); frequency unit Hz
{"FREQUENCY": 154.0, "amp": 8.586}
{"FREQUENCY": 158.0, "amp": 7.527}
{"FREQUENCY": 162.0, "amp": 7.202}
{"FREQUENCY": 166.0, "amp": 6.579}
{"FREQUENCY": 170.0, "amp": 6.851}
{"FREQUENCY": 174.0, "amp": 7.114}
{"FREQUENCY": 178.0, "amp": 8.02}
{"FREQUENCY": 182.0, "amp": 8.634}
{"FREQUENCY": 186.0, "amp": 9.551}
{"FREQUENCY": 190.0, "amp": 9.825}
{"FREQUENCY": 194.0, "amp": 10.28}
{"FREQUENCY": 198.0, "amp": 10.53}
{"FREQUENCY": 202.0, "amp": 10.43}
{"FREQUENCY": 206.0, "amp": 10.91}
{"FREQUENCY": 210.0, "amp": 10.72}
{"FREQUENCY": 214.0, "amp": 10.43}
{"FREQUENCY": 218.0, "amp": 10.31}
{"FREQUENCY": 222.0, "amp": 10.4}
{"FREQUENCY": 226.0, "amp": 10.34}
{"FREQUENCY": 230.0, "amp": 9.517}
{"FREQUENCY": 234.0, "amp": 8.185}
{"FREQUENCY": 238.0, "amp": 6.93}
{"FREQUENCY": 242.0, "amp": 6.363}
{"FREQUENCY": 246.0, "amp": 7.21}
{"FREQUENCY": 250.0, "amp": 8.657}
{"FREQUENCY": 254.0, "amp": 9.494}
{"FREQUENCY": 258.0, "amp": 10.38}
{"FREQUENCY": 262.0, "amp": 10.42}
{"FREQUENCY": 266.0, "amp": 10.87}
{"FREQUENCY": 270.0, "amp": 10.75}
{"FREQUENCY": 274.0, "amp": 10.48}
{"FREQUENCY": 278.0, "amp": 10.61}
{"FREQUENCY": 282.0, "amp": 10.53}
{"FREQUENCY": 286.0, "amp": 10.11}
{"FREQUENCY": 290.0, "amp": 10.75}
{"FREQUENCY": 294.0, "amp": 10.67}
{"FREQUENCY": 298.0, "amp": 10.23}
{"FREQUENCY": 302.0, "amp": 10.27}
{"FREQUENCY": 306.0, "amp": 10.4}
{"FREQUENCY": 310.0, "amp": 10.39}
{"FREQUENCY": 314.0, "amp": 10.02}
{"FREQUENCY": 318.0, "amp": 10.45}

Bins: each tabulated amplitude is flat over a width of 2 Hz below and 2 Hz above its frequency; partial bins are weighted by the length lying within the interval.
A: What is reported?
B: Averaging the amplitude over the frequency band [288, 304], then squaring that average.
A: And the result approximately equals 110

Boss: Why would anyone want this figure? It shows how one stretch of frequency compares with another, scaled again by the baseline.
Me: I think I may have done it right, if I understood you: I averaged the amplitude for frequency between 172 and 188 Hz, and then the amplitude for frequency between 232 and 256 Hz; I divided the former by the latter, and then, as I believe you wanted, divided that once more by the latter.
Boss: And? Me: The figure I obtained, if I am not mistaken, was 0.14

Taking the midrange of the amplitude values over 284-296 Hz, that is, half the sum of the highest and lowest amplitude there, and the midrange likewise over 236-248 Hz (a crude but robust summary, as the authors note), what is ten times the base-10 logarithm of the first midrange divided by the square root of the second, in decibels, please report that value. 6.02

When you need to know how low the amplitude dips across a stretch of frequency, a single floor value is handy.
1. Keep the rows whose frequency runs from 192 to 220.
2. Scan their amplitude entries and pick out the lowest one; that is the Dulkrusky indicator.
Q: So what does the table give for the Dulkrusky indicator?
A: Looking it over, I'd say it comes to 10.28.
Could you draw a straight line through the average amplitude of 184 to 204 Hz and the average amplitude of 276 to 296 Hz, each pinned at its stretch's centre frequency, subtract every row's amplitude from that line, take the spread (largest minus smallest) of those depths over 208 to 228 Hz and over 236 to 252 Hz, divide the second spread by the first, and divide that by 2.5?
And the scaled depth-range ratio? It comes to 2.0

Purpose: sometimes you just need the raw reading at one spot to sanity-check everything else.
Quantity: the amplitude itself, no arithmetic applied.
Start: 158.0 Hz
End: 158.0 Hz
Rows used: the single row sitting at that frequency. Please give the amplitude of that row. 7.527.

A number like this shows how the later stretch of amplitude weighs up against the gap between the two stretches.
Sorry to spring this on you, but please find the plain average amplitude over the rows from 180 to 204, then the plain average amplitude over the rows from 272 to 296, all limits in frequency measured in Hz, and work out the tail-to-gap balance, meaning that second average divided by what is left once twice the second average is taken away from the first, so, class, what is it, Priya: -0.94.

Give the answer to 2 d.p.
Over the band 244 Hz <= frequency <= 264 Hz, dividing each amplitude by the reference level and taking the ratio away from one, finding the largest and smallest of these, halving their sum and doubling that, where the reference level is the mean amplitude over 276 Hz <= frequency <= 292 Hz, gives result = 0.32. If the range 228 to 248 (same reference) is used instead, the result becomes 0.49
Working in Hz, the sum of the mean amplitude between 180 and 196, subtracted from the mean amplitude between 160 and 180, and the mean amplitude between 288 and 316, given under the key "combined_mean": 8.0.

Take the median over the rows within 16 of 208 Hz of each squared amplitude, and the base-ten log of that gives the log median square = 2.04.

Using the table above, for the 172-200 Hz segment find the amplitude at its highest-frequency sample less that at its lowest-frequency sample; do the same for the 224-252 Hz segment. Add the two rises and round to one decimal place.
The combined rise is 1.7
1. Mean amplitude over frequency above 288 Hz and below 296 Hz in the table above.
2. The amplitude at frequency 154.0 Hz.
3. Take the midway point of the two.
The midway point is 9.6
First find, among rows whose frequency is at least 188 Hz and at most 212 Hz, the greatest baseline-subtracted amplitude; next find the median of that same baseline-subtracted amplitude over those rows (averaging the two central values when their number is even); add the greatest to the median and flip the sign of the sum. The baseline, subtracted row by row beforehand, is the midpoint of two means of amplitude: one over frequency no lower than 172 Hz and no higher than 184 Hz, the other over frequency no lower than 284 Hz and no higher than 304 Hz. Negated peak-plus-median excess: -3.1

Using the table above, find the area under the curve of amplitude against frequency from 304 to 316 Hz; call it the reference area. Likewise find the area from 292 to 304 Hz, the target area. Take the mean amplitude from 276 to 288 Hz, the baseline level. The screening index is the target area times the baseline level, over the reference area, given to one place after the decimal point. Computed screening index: 10.5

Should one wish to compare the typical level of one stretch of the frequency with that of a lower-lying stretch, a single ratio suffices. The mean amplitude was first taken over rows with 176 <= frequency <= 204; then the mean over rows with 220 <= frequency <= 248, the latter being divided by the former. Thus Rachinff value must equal 0.88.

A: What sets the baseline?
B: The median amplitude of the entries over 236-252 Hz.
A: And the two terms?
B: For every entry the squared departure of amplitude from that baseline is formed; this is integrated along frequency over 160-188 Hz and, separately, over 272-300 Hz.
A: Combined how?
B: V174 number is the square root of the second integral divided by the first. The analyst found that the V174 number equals 2.89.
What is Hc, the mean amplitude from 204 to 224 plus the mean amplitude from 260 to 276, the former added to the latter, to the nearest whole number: 21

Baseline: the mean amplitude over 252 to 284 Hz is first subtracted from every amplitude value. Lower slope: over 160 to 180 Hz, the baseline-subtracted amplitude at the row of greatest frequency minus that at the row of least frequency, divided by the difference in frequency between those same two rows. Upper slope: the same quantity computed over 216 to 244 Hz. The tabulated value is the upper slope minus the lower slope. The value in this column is -0.22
